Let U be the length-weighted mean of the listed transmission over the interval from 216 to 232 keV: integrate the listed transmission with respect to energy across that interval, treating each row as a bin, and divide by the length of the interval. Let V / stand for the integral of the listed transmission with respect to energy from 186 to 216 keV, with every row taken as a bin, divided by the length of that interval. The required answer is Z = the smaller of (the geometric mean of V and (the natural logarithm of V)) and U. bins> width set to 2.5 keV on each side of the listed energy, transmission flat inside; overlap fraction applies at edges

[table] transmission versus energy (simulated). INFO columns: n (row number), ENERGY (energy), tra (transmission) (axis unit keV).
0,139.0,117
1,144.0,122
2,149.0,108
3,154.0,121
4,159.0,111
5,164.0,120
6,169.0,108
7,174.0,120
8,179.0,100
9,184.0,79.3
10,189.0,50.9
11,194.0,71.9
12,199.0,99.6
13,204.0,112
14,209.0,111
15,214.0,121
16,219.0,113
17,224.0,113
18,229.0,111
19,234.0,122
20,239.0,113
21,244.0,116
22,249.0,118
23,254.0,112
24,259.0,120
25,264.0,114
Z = 20.6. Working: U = 113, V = 94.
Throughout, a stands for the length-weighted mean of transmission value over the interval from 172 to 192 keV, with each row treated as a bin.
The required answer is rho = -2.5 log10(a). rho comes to -4.84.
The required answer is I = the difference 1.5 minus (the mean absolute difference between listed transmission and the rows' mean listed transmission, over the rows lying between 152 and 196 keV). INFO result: -19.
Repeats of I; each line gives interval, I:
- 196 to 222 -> -3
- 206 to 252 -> -2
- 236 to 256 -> -1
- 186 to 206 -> -21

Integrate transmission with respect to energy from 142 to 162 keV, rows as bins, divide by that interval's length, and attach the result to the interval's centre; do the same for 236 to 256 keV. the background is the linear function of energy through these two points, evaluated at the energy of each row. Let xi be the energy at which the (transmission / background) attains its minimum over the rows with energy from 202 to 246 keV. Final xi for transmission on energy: 209.0 keV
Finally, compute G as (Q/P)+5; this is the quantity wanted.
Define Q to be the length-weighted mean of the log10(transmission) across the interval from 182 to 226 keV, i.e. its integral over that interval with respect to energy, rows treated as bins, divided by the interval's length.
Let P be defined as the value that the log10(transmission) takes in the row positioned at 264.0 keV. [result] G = 5.96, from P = 2.06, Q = 1.97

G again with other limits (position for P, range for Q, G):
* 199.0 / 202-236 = 6.03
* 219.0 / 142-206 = 5.97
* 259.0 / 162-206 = 5.94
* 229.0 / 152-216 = 5.98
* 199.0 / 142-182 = 6.03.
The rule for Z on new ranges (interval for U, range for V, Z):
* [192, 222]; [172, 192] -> 19.6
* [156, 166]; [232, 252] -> 23.6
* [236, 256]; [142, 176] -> 23.4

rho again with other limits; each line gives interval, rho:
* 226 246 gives -5.16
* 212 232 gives -5.15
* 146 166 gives -5.15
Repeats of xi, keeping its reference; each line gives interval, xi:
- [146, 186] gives 184.0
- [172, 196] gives 189.0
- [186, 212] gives 189.0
